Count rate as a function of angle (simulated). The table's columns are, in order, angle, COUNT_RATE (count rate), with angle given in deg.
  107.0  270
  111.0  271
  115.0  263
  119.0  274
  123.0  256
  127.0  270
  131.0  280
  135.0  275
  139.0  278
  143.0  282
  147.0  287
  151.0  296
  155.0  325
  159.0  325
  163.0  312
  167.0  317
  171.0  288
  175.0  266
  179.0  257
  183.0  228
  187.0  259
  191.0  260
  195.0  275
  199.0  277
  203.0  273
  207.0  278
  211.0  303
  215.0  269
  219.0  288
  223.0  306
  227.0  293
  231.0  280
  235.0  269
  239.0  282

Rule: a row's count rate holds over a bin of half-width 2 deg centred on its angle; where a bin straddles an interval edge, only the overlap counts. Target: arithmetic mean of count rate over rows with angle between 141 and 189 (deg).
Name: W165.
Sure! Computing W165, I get 287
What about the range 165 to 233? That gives 277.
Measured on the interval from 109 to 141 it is 271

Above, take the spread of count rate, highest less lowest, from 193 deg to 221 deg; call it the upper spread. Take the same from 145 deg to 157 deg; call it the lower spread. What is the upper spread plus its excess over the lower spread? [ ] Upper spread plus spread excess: 30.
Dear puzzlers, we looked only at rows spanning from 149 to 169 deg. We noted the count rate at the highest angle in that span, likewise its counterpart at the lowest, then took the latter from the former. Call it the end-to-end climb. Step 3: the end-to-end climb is 21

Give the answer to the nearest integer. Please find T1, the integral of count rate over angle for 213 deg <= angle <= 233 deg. 5744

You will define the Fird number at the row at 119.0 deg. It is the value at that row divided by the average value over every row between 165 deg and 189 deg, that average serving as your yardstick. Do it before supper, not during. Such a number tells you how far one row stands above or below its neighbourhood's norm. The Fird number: 1.02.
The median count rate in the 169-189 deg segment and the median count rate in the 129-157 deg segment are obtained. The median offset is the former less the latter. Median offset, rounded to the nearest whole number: -23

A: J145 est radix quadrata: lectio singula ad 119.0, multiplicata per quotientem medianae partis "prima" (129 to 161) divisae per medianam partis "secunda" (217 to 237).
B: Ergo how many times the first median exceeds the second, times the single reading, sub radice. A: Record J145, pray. 16.5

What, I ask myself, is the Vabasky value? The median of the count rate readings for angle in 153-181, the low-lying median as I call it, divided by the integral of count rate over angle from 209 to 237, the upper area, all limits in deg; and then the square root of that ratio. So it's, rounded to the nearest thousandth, 0.197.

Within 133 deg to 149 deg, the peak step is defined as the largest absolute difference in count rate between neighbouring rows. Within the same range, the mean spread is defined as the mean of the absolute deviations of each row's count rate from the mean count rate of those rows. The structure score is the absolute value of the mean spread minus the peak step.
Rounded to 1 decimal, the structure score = 1.0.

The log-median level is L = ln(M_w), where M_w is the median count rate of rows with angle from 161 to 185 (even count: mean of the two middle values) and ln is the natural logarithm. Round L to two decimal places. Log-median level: 5.62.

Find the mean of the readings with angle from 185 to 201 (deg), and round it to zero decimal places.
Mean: 268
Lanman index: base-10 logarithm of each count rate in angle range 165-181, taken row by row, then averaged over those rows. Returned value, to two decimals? 2.45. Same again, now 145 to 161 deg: 2.49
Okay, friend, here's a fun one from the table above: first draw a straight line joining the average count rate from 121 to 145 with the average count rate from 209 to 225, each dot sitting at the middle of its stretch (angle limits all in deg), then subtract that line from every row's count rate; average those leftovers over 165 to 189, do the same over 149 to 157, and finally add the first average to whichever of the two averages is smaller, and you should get -28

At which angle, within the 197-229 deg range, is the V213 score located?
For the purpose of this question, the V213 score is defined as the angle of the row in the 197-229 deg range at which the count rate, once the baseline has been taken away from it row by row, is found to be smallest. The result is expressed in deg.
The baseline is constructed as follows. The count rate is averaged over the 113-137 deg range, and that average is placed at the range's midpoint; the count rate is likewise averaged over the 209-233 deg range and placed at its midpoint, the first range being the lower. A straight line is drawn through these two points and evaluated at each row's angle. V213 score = 215.0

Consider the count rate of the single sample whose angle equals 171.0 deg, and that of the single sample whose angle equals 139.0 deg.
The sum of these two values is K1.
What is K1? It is 566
